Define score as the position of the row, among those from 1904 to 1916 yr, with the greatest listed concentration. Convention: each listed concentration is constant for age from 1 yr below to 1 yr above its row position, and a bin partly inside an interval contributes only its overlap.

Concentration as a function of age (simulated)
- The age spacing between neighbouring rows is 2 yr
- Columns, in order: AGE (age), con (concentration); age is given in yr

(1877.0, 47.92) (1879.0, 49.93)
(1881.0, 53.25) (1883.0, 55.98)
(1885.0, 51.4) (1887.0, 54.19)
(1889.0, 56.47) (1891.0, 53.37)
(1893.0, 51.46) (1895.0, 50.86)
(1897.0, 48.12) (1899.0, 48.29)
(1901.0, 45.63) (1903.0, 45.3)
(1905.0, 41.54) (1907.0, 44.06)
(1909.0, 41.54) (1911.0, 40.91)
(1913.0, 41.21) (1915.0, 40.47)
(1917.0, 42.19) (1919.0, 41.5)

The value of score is 1907.0 yr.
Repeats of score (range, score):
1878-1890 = 1889.0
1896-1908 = 1899.0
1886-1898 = 1889.0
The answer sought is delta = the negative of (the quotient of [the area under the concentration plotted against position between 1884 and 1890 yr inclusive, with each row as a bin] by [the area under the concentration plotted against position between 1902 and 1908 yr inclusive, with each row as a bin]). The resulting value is -1.24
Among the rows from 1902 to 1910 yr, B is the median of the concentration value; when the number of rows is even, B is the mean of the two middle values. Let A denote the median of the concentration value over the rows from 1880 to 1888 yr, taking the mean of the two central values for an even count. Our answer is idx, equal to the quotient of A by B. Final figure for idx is 1.26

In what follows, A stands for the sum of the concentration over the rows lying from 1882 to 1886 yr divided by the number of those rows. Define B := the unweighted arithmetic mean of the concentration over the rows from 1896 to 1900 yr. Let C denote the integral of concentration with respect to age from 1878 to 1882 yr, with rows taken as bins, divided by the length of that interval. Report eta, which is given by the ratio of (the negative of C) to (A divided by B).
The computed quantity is -46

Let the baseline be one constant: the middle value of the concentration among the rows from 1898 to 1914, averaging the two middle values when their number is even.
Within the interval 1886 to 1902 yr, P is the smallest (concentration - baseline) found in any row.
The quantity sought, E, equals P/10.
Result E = 0.28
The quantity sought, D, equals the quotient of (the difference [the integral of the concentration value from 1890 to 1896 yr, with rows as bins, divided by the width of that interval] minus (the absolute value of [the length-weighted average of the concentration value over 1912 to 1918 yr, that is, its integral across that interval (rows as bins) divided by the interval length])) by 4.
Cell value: 2.7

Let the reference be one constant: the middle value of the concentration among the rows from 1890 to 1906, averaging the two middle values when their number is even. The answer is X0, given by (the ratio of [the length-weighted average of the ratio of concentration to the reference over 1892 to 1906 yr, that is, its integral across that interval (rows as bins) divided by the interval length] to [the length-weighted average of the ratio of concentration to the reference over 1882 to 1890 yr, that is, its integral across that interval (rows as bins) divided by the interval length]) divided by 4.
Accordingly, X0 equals 0.217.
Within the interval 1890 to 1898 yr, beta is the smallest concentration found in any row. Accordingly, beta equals 48.12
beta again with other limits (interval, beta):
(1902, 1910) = 41.54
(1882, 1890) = 51.4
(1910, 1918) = 40.47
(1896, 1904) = 45.3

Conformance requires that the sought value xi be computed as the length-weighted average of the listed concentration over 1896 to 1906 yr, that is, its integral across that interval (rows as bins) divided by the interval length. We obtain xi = 45.8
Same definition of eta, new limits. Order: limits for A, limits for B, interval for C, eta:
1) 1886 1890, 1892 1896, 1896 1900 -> -45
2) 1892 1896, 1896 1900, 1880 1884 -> -51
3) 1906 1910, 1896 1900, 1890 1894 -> -59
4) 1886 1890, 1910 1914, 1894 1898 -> -37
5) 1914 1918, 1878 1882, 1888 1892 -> -69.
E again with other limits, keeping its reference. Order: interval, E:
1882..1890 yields 0.86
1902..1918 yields -0.23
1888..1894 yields 0.87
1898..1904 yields 0.25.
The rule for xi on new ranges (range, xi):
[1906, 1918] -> 41.7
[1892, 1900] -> 49.7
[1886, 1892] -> 54.7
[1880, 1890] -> 54.3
